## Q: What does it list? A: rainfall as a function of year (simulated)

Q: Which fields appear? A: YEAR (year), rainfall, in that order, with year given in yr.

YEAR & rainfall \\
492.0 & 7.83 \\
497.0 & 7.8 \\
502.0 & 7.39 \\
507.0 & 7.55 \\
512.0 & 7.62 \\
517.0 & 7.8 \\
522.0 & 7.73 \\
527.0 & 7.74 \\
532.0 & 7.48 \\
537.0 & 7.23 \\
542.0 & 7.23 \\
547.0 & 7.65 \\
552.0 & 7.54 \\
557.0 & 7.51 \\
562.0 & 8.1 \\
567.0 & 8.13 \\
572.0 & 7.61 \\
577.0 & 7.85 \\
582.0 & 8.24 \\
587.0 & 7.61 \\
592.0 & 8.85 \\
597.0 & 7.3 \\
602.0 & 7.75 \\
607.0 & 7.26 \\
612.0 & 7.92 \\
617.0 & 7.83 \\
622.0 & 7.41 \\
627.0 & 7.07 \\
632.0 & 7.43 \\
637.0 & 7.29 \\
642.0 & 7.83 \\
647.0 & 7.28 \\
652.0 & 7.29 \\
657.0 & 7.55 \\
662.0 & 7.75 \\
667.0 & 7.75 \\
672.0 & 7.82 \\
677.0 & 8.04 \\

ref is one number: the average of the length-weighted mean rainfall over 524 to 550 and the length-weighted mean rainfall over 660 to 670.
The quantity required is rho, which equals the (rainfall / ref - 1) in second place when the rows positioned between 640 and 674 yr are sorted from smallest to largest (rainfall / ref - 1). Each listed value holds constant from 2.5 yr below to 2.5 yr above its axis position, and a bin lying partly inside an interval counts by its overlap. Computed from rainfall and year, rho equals -0.042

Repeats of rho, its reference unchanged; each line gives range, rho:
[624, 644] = -0.042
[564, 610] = -0.041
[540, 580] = -0.014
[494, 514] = -0.008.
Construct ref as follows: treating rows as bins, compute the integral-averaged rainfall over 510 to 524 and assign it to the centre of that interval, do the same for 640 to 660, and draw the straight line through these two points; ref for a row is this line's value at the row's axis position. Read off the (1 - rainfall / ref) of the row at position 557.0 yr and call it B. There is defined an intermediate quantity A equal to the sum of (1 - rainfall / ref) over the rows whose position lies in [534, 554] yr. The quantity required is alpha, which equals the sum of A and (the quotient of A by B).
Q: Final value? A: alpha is 8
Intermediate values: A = 0.13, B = 0.018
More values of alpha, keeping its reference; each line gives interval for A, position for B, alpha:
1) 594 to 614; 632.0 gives 0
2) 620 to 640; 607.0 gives 3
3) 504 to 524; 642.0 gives -1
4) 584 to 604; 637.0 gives -5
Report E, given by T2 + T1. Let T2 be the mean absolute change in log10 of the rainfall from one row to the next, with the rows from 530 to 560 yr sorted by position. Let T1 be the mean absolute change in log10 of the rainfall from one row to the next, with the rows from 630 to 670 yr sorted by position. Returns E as 0.023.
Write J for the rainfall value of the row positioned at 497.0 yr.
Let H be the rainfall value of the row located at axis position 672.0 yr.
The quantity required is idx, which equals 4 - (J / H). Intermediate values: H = 7.82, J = 7.8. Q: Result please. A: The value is 3.00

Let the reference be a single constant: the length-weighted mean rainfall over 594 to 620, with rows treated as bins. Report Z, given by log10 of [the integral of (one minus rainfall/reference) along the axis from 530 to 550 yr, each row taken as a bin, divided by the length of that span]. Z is -1.52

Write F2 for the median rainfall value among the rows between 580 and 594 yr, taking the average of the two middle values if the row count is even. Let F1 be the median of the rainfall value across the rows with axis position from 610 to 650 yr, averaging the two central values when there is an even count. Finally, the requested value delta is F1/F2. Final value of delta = 0.90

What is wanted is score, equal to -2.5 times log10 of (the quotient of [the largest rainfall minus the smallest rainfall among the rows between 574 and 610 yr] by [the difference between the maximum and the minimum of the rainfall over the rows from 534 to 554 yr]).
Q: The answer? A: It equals -1.45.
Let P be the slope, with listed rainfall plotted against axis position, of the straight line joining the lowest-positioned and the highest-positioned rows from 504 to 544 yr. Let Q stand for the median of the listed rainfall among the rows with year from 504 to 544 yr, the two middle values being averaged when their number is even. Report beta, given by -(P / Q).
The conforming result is 0.0012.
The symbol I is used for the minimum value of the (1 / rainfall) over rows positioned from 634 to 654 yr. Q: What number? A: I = 0.128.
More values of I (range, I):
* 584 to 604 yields 0.113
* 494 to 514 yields 0.128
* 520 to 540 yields 0.129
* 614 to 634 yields 0.128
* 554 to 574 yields 0.123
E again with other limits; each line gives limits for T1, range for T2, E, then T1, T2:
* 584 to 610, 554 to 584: 0.070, 0.051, 0.020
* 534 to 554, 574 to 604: 0.056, 0.010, 0.046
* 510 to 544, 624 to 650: 0.030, 0.007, 0.023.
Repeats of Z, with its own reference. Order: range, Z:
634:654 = -1.57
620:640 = -1.38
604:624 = -2.62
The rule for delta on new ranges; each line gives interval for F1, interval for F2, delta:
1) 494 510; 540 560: 1.00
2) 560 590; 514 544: 1.05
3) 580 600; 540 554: 1.05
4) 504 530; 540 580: 1.01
